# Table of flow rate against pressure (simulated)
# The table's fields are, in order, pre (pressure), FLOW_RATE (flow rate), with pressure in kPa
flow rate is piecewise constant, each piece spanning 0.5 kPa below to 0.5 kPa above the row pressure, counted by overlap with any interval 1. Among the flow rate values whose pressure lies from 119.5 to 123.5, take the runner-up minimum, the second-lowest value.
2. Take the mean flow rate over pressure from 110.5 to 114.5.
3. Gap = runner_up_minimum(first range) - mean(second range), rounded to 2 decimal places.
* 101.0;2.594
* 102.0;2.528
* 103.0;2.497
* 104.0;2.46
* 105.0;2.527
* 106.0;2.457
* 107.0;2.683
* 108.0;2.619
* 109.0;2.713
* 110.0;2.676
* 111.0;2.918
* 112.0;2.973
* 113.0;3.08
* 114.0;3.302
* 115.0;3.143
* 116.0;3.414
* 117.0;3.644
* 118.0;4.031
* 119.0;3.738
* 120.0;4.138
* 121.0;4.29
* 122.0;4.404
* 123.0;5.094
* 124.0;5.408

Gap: 1.22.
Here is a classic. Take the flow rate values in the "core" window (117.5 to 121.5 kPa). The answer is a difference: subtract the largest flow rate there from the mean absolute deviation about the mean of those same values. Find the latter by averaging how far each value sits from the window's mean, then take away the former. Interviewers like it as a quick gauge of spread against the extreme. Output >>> -4.1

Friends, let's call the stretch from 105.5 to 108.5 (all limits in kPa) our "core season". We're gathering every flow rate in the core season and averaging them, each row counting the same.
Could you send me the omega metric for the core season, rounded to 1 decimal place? 2.6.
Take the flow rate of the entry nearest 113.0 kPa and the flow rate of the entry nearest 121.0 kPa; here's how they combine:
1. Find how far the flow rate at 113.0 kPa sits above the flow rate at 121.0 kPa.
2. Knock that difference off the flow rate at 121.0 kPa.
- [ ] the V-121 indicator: 5.5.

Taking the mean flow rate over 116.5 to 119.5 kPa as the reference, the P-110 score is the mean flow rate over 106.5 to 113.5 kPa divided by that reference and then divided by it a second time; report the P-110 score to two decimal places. 0.19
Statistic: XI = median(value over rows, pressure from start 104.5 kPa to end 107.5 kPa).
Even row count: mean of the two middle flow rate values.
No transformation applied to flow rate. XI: 2.5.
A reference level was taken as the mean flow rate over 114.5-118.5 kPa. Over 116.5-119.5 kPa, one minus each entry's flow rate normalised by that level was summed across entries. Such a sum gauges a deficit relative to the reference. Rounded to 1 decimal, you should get -0.2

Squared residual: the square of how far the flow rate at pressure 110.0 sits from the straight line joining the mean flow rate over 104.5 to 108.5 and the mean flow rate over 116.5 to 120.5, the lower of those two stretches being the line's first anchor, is 0.078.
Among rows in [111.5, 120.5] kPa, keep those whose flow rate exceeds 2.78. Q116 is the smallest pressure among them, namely 112.0 kPa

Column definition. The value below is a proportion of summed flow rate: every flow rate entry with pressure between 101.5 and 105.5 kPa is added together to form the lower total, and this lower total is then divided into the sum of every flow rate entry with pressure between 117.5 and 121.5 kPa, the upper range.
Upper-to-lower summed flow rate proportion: 1.62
